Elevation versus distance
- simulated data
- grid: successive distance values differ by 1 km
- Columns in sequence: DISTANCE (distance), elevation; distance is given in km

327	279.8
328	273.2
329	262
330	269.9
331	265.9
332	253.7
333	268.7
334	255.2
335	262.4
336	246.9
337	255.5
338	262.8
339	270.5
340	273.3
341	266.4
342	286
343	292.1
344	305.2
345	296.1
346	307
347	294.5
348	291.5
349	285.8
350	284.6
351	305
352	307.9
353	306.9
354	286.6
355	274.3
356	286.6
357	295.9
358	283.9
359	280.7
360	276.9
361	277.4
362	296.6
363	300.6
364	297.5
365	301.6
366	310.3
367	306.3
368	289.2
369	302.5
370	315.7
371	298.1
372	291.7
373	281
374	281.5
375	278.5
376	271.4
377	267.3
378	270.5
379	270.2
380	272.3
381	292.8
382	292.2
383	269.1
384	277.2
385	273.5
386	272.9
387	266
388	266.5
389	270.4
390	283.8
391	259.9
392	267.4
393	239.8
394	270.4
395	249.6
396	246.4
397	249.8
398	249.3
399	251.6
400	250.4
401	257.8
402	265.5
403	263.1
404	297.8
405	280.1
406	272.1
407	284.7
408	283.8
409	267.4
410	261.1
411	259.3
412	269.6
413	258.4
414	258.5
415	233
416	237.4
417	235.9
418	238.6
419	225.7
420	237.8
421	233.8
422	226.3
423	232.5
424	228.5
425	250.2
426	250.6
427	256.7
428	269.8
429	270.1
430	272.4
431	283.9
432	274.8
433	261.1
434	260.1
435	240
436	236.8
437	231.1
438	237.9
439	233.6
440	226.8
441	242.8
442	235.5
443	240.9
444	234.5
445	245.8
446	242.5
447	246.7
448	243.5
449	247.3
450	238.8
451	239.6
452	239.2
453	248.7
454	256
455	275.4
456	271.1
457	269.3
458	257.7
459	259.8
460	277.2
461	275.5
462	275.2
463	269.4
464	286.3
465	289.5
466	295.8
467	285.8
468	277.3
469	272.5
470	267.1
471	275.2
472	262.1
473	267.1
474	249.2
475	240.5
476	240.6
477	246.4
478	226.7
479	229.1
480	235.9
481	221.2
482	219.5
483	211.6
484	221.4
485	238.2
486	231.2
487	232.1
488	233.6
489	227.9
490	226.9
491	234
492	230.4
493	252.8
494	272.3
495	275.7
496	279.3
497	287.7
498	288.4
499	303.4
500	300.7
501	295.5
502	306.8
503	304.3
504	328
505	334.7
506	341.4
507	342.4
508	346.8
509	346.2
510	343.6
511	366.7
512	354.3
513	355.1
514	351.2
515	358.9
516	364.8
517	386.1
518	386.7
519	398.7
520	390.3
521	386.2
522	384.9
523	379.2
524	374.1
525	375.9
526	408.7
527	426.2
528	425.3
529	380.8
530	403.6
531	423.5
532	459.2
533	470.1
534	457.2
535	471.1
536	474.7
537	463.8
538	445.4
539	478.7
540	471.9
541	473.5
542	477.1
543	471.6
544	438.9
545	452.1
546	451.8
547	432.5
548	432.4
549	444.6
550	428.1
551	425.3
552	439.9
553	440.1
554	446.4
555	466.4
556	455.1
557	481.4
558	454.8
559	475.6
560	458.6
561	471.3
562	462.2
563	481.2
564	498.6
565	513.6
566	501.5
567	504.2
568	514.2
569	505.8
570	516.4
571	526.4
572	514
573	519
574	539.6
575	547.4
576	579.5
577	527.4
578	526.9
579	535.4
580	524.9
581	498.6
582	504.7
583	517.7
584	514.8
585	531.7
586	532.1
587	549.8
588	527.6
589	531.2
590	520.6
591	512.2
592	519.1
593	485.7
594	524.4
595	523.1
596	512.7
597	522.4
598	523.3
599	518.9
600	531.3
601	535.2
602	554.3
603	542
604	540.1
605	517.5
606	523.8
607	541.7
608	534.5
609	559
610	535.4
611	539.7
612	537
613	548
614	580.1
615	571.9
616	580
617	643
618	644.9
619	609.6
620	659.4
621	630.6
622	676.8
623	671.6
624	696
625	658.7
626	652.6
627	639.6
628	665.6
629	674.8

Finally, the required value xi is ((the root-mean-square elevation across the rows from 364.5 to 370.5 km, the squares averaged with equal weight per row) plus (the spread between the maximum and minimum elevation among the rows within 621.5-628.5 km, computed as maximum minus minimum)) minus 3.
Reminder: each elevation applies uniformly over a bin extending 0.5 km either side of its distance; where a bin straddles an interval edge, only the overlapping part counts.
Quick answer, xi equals 358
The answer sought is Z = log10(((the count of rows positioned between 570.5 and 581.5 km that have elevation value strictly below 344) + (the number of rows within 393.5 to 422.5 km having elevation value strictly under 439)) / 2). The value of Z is 1.2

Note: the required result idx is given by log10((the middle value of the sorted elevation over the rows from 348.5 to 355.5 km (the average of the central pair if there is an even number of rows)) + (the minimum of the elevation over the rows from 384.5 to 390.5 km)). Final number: 2.74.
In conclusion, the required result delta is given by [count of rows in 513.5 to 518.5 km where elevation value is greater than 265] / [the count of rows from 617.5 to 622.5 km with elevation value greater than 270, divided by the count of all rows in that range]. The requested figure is 5.0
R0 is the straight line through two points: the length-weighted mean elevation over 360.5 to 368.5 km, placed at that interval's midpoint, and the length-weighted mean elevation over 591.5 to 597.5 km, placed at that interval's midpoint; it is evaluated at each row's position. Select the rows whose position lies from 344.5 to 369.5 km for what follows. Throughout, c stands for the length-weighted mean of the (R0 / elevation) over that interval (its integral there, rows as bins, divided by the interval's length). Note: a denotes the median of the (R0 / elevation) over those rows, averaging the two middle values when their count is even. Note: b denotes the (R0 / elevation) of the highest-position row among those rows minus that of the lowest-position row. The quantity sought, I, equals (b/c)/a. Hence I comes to 0.06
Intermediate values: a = 1.0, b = 0.05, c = 0.99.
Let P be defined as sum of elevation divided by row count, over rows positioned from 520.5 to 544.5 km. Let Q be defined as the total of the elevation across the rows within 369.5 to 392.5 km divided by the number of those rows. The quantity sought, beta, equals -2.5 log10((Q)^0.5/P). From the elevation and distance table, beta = 3.5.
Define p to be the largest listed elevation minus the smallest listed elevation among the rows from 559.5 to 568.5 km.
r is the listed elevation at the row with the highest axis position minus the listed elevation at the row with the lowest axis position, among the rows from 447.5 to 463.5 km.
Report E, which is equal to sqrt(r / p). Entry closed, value 0.68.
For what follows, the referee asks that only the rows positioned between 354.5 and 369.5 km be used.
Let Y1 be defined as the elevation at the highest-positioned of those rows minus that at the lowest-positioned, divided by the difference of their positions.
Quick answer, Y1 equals 2.0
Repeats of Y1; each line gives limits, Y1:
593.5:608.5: 0.7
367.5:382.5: 0.2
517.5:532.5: 5.2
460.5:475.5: -2.5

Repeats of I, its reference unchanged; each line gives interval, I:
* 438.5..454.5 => -0.03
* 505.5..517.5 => -0.08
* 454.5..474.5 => 0.11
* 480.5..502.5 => -0.15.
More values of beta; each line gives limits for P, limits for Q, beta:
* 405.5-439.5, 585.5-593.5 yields 2.6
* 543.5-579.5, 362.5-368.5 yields 3.6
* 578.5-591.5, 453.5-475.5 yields 3.8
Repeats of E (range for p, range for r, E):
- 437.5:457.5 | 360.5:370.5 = 0.89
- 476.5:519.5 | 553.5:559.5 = 0.40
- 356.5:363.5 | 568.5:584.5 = 0.62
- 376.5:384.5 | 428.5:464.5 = 0.80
